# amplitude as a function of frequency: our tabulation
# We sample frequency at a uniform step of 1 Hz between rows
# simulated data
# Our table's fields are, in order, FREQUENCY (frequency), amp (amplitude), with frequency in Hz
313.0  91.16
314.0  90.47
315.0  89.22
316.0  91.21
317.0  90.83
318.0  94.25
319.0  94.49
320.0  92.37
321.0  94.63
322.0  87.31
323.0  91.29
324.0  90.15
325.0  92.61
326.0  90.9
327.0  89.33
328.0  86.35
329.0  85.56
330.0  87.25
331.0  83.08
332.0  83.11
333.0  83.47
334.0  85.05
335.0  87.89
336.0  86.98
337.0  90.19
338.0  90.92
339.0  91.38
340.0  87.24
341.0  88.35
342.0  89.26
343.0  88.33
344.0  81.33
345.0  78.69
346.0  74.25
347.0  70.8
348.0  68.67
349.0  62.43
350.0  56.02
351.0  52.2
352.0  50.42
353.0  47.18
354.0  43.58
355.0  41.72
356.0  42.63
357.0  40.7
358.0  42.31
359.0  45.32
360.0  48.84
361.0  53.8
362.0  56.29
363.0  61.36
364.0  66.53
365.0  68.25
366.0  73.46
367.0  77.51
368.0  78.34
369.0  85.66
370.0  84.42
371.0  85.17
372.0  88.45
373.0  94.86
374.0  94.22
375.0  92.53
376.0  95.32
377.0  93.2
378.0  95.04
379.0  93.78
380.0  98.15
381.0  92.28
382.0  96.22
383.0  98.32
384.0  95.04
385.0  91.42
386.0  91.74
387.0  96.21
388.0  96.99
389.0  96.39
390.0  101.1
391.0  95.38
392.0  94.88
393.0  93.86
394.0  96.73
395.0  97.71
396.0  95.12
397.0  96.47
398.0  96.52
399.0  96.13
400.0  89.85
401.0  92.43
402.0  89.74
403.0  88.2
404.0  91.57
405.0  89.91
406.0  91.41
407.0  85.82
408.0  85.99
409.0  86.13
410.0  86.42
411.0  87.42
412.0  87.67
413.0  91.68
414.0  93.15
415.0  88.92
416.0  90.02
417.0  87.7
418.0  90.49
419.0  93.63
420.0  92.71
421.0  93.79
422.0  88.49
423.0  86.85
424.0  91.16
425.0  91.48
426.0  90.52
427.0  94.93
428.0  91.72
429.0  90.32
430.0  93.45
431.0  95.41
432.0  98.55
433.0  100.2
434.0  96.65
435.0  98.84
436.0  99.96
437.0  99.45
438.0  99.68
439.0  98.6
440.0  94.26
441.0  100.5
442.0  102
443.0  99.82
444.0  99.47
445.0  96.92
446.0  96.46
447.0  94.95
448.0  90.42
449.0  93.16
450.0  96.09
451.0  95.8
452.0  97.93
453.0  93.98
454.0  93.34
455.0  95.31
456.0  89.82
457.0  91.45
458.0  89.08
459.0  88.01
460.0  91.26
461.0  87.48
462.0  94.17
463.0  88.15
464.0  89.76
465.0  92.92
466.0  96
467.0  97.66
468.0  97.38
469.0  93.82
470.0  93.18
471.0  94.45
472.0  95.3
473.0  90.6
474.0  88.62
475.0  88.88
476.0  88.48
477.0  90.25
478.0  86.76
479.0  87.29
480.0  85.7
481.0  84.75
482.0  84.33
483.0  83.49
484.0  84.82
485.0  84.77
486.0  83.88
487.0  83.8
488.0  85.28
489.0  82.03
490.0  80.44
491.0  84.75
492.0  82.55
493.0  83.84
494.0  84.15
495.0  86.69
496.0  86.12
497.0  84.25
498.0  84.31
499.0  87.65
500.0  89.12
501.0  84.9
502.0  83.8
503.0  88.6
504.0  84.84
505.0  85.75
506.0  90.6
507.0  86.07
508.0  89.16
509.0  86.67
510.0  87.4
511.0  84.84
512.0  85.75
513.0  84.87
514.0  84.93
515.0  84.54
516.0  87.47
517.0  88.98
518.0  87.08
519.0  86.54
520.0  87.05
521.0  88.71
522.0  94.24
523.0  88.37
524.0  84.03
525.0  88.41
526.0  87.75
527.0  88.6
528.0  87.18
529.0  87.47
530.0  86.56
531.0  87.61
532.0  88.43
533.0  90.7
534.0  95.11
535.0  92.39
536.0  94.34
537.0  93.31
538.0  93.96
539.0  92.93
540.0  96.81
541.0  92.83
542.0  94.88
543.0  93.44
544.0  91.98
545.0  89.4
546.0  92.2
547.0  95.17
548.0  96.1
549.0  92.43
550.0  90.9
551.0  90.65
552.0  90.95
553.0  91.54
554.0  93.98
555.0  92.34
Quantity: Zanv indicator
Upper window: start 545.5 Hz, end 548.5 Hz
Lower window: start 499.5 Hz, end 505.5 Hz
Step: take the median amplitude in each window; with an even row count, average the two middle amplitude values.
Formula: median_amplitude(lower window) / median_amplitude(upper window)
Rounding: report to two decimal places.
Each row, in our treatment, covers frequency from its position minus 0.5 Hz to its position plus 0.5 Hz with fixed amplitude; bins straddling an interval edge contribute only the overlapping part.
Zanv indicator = 0.90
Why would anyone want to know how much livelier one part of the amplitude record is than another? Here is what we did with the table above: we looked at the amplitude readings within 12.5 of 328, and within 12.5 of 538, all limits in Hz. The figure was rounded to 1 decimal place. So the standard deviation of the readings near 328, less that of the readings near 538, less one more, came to -0.6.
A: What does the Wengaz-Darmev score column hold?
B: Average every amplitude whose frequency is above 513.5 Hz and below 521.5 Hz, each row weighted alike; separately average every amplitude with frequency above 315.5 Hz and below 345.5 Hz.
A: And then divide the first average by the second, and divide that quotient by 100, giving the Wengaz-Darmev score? 0.0098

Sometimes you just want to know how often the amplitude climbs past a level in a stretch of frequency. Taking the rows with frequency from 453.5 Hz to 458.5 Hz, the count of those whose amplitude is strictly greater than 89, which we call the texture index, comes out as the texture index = 5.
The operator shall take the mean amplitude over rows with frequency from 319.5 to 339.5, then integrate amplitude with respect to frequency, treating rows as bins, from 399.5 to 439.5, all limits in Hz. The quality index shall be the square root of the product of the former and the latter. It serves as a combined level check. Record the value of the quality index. 571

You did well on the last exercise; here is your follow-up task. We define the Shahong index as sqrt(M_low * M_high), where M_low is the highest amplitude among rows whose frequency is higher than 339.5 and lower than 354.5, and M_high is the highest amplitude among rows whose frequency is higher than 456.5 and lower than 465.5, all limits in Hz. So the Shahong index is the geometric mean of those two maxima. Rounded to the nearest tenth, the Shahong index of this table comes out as 91.7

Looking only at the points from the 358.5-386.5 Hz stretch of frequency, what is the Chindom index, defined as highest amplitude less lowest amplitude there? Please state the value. 53.0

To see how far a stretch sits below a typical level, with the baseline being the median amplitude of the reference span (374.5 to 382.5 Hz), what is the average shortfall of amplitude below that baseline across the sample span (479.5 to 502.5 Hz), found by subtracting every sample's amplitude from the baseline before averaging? 10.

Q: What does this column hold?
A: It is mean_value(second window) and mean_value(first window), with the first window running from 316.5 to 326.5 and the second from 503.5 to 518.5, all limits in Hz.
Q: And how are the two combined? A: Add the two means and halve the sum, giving 89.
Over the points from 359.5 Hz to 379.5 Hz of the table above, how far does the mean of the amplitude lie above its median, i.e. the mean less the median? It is -5.44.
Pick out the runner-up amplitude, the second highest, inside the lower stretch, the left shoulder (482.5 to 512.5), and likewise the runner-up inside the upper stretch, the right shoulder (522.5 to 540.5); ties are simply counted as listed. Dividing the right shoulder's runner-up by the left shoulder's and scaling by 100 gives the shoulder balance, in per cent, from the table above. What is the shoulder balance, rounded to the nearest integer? 107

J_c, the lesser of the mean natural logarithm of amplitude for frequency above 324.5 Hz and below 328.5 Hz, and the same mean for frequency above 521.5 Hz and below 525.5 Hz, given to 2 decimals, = 4.49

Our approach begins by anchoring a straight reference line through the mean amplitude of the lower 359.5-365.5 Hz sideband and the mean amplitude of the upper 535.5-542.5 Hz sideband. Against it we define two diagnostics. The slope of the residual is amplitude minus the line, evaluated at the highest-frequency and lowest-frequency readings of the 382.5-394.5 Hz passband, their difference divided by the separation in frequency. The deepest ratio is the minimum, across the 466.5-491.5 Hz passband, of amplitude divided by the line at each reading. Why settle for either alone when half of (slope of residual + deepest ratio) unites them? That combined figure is 0.305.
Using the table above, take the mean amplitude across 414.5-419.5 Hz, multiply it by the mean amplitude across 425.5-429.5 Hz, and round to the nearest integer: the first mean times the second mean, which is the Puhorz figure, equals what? 8282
